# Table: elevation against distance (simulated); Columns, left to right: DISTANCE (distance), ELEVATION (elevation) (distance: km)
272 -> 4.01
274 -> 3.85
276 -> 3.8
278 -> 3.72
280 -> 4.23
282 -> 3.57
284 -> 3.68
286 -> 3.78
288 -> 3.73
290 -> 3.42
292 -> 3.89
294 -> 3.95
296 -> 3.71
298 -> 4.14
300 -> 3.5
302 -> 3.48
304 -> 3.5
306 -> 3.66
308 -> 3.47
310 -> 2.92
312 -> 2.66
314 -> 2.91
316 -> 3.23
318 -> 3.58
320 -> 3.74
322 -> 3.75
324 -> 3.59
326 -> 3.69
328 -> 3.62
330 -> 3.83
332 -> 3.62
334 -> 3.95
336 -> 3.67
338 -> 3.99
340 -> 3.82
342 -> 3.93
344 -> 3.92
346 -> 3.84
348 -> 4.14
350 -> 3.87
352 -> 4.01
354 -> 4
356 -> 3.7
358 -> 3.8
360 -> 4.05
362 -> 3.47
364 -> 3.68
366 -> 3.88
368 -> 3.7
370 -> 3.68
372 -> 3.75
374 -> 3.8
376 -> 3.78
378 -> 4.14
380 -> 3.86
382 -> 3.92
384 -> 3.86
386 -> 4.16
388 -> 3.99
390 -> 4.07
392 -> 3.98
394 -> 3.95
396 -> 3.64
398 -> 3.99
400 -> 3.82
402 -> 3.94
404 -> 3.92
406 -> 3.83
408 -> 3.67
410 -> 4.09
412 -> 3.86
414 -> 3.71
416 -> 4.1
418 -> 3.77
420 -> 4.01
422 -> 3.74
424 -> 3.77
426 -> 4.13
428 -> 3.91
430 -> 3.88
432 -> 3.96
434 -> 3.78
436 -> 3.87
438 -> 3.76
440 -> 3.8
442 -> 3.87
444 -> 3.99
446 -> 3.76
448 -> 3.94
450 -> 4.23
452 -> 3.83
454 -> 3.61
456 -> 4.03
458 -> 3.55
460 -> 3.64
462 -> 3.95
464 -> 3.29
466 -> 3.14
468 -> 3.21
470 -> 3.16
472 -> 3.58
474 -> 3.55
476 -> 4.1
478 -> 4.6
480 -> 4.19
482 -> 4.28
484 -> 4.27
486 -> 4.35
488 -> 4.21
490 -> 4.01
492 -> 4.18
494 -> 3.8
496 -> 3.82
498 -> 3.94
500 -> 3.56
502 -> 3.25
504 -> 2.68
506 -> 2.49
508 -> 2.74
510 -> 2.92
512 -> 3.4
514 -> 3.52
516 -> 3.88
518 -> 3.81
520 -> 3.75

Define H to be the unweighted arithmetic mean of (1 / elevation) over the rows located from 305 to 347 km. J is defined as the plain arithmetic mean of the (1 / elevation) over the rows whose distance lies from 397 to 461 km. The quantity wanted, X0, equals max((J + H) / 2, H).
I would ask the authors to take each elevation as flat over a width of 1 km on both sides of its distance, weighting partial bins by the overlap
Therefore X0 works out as 0.282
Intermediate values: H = 0.282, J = 0.259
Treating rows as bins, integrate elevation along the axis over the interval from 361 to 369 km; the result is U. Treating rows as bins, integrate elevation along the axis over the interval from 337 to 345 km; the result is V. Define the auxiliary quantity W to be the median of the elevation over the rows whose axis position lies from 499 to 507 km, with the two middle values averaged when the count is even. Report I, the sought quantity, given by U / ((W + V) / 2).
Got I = 1.72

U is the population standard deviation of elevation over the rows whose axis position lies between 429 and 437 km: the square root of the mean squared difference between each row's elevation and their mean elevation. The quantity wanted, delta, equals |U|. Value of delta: 0.06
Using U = 0.06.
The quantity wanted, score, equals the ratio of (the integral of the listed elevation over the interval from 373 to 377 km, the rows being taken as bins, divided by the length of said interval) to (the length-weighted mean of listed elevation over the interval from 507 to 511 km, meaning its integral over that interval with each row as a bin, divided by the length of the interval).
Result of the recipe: 1.34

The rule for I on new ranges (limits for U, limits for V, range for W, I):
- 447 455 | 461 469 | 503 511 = 2.09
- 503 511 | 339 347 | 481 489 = 1.23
